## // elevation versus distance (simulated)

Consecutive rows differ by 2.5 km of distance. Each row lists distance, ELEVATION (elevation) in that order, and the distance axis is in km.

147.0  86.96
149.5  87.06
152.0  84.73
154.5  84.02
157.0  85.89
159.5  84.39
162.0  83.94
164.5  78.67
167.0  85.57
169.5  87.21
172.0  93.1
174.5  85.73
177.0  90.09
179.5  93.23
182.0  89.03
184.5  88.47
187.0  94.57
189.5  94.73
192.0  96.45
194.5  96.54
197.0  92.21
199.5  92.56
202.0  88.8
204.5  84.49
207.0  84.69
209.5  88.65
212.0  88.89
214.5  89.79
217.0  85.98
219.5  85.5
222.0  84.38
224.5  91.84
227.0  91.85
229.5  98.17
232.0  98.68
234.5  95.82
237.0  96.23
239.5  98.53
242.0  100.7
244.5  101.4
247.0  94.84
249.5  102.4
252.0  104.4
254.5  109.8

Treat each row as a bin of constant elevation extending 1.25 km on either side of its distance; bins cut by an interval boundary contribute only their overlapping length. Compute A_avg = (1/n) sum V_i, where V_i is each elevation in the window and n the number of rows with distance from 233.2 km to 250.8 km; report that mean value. 99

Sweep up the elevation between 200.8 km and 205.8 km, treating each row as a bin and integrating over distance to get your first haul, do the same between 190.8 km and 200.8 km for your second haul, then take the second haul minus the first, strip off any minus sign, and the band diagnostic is 511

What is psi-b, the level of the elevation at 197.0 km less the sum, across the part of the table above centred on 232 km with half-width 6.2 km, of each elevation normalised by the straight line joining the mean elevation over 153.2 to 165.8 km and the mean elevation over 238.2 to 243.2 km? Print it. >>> 87.3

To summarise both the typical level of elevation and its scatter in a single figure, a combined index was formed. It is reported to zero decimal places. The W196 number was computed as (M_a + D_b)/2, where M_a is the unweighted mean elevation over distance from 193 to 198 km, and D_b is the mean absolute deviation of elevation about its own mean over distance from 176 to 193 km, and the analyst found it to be 49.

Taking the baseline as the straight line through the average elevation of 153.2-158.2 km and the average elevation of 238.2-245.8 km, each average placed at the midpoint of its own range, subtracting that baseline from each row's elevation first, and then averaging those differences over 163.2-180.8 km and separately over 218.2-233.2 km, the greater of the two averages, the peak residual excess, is -0.2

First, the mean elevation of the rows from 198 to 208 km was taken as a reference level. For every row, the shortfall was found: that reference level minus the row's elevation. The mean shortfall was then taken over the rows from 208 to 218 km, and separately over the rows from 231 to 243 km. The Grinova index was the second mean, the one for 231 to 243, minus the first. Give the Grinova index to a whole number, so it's -10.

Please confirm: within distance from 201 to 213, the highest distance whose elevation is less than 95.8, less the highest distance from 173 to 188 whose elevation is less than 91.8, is 27.5 km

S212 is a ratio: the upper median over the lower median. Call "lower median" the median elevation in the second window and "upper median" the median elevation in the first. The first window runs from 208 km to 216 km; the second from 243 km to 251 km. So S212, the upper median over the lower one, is 0.877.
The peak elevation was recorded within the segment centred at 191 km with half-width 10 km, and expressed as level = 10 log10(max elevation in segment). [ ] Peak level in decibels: 19.85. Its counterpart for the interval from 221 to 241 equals 19.94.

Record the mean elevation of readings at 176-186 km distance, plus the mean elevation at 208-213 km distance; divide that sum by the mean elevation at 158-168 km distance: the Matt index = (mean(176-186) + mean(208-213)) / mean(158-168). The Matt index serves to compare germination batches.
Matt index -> 2.15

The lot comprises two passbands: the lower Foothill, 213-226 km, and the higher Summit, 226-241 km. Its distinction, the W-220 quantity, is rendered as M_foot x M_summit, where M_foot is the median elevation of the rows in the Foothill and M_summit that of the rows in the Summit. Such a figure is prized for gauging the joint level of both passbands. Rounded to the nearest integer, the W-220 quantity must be 8357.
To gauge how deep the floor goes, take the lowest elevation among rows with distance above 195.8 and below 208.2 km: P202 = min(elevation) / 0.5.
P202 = 169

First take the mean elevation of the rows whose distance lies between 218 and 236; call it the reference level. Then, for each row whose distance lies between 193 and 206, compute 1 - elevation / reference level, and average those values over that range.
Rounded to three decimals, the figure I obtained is 0.015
